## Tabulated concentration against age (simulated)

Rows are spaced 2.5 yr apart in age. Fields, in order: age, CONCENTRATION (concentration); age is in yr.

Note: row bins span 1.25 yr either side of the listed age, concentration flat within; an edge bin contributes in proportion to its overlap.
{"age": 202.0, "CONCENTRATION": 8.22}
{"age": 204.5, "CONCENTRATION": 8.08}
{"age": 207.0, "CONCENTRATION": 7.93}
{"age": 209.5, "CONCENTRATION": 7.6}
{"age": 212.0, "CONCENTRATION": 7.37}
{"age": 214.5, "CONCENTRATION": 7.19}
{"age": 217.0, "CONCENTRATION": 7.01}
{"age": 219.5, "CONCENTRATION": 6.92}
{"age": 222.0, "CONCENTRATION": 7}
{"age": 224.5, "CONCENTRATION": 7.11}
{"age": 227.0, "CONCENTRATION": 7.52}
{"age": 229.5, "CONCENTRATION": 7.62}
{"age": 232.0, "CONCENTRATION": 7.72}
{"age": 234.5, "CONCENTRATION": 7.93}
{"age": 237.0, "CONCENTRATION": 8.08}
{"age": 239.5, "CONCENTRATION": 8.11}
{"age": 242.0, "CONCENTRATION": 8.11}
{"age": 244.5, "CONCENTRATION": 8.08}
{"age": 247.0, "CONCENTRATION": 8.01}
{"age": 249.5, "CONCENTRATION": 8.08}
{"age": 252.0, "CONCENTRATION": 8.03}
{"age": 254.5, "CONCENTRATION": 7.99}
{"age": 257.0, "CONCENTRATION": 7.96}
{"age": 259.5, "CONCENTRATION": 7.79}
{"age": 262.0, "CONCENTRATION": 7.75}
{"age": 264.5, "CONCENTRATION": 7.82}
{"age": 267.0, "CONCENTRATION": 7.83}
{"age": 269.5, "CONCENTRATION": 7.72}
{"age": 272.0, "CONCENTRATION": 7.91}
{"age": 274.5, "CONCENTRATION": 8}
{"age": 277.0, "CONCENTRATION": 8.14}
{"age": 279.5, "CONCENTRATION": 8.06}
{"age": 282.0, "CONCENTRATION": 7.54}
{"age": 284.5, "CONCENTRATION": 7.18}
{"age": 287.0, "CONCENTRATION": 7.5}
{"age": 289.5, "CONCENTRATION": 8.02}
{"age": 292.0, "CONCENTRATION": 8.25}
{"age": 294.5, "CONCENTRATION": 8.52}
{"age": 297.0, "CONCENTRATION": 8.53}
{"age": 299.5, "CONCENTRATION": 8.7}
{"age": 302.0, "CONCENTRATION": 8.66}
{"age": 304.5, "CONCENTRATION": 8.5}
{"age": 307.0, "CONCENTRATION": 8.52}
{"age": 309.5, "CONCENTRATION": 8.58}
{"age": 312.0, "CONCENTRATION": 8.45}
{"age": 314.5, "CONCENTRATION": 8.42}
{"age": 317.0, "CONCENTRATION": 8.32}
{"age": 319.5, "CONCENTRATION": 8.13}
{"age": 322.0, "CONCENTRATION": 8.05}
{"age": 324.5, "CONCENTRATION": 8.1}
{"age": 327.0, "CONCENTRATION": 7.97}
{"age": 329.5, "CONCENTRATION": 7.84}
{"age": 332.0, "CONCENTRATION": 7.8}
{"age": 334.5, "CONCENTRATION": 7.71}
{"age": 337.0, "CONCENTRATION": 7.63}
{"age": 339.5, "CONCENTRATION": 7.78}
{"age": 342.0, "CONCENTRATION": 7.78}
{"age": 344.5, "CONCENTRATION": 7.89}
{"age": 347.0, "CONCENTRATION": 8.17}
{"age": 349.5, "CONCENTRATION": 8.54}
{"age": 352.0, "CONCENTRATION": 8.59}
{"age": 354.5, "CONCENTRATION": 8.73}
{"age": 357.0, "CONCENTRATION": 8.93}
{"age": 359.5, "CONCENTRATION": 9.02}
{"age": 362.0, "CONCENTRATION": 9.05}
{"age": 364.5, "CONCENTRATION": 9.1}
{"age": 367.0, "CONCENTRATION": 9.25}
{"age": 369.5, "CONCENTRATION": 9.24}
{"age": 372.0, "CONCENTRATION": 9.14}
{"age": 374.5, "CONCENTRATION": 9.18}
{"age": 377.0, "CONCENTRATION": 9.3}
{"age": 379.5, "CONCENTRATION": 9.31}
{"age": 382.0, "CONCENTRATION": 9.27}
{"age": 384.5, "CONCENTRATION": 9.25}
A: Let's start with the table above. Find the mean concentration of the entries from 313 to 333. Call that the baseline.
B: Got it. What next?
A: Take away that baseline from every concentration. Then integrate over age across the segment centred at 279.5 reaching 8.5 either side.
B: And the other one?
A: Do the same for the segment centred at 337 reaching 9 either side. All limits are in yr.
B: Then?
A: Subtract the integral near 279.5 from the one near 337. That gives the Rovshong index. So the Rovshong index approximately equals 0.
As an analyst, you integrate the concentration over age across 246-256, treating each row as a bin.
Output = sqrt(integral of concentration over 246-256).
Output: 8.96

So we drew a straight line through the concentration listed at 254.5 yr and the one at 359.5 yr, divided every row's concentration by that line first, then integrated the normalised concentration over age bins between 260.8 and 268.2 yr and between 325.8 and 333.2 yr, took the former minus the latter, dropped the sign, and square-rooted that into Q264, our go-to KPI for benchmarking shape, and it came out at 0.68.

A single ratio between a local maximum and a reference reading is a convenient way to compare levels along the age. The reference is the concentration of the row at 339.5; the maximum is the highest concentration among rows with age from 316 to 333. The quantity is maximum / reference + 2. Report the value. 3.07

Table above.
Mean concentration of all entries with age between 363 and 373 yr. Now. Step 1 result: 9.18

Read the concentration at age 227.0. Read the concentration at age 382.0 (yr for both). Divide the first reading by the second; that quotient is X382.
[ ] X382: 0.81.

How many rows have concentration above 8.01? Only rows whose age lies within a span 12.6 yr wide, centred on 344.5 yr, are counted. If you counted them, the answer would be 2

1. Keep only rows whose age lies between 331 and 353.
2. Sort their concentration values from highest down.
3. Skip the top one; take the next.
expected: 8.54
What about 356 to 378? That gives 9.25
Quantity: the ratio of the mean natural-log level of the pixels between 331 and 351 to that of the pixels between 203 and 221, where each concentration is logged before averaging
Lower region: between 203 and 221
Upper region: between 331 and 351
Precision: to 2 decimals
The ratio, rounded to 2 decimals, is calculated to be 1.03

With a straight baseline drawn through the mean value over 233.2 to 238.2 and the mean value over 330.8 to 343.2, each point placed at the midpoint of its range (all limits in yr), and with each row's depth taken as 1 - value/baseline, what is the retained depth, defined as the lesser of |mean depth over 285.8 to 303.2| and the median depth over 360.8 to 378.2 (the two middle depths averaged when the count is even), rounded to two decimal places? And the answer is -0.20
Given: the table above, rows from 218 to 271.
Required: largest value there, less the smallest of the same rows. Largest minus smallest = 1.19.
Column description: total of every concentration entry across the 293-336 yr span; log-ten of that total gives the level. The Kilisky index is 2.1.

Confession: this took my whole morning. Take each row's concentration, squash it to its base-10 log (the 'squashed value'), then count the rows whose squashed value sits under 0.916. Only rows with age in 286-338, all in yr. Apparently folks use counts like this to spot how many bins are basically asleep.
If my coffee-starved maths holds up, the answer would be 10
